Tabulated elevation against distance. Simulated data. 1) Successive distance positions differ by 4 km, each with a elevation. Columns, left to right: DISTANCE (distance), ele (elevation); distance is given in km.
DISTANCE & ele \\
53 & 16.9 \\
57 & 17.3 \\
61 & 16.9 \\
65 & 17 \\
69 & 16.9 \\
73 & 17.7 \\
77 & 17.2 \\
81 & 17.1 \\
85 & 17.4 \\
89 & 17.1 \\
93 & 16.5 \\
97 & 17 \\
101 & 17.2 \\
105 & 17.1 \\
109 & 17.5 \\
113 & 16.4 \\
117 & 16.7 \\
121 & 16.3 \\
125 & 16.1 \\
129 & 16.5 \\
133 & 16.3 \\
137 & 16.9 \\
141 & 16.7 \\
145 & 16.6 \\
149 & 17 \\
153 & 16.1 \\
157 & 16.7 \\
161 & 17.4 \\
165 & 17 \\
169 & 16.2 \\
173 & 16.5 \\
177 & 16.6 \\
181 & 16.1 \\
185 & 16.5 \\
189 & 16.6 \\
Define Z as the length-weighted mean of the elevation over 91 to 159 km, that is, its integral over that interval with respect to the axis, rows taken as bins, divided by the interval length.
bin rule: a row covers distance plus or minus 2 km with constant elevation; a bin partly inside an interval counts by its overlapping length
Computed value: 16.7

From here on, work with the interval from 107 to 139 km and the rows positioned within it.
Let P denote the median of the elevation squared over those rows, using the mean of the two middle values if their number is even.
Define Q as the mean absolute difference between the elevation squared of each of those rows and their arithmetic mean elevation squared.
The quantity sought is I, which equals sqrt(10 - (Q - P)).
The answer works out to 16.4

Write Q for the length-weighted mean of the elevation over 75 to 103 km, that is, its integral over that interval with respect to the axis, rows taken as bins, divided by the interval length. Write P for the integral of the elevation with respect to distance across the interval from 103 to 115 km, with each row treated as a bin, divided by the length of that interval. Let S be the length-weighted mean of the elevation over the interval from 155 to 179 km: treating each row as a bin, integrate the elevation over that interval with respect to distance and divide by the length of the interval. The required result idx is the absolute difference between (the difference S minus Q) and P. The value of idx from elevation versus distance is 17.34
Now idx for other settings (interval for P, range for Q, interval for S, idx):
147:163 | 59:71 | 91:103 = 16.83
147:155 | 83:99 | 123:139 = 17.10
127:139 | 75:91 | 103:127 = 17.08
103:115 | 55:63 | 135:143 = 17.30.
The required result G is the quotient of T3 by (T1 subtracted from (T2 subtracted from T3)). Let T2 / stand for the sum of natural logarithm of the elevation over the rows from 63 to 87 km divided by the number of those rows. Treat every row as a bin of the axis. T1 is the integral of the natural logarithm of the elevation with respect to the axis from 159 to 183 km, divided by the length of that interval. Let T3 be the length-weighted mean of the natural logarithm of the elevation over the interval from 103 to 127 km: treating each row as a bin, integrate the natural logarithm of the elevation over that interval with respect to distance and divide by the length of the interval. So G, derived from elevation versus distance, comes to -0.99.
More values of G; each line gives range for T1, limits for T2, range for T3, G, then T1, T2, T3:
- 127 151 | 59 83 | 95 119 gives -1.00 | 2.81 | 2.84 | 2.83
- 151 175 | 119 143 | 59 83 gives -1.02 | 2.81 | 2.80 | 2.84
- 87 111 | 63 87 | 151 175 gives -0.98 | 2.84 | 2.85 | 2.81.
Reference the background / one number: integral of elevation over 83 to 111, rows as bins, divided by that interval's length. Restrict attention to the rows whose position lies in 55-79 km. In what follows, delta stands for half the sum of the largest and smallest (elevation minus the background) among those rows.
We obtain 0.19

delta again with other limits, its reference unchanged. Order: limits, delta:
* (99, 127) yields -0.31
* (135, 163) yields -0.36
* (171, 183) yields -0.76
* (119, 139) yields -0.61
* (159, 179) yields -0.31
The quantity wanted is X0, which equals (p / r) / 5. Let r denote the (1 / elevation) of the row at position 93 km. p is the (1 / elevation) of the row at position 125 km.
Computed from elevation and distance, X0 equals 0.205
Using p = 0.062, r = 0.0606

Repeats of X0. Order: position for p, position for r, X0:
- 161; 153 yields 0.185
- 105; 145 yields 0.194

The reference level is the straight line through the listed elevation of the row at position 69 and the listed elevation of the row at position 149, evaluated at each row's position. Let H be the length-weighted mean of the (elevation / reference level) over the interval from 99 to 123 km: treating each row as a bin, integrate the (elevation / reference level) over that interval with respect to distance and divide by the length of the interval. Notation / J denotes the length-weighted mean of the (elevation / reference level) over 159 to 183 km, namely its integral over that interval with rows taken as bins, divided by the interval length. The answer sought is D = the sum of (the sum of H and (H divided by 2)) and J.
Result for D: 2.47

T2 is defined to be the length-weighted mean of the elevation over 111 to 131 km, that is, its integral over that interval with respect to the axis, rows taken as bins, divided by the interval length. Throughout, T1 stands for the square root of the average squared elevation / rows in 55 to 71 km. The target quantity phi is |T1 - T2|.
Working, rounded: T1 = 17.03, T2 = 16.4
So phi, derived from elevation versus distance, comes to 0.63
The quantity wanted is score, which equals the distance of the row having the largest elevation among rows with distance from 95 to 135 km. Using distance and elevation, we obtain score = 109 km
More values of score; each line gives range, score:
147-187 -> 161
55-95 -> 73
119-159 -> 149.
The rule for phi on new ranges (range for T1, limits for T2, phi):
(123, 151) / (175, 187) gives 0.19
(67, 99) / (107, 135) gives 0.57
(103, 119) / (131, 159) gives 0.32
